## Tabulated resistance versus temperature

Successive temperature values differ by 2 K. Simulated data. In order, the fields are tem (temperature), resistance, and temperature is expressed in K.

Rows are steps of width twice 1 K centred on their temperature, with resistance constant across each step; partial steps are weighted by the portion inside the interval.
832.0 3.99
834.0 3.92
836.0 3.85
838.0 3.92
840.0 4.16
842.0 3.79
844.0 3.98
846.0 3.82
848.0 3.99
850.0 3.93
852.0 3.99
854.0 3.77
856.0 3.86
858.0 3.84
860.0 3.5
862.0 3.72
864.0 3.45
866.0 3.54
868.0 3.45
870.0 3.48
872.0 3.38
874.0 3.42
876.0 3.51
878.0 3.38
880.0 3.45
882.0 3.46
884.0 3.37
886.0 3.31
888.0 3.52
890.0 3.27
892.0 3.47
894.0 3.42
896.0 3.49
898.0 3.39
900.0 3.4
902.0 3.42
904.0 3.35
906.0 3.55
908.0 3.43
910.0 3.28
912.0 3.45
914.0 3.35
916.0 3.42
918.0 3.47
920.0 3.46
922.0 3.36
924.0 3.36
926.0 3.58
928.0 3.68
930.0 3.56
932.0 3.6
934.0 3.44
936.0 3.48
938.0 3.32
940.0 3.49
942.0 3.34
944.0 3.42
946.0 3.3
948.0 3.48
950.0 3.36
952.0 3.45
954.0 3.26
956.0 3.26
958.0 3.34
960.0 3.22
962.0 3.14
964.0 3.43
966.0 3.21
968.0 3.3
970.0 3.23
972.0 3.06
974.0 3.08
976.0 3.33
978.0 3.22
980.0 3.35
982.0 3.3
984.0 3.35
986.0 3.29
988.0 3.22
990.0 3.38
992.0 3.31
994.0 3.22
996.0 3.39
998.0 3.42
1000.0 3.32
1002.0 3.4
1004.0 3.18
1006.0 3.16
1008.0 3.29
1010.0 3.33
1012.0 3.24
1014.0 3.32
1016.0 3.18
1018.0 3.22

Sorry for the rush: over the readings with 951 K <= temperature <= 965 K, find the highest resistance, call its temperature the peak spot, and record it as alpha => 952.0 K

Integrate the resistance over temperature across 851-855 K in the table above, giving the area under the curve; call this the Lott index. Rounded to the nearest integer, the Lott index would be 16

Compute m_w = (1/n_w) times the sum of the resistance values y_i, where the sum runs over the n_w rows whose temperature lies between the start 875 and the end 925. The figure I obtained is 3.41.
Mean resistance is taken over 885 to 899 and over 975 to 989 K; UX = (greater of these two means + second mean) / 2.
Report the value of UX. 3.35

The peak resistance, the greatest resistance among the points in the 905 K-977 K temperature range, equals 3.68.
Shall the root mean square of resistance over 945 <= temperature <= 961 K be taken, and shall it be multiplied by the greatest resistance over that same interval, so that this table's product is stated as 11.6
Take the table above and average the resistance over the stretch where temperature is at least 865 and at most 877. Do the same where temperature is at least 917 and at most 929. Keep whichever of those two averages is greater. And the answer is 3.5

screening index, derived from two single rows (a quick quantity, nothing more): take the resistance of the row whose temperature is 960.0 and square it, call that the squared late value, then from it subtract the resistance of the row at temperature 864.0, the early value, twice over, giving 3.47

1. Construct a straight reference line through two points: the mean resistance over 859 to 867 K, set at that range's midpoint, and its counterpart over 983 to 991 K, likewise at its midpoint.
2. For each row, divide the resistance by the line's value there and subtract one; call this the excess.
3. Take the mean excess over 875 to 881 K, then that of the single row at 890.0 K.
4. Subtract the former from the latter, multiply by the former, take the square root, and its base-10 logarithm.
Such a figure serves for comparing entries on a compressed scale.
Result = -1.51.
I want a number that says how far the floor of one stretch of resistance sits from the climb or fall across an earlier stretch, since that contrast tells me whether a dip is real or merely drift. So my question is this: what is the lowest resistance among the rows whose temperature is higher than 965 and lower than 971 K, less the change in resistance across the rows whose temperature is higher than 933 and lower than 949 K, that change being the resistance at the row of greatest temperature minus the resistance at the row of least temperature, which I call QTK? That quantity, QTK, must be 3.17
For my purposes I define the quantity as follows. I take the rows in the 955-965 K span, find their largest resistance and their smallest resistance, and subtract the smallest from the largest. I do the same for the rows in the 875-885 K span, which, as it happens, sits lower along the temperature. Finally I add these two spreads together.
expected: 0.43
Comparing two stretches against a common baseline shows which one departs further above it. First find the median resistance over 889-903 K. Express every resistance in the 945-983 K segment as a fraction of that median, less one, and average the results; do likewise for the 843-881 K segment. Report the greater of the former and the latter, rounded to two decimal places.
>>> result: 0.07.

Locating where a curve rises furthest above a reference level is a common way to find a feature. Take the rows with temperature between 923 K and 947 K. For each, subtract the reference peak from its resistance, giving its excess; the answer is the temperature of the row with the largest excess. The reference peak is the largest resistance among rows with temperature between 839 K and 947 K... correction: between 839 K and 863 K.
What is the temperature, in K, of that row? 928.0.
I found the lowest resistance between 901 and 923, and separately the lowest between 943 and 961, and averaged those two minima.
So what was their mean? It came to 3.25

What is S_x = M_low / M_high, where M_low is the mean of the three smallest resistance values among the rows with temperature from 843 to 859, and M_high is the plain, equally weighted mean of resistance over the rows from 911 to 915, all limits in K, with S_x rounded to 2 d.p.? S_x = 1.12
